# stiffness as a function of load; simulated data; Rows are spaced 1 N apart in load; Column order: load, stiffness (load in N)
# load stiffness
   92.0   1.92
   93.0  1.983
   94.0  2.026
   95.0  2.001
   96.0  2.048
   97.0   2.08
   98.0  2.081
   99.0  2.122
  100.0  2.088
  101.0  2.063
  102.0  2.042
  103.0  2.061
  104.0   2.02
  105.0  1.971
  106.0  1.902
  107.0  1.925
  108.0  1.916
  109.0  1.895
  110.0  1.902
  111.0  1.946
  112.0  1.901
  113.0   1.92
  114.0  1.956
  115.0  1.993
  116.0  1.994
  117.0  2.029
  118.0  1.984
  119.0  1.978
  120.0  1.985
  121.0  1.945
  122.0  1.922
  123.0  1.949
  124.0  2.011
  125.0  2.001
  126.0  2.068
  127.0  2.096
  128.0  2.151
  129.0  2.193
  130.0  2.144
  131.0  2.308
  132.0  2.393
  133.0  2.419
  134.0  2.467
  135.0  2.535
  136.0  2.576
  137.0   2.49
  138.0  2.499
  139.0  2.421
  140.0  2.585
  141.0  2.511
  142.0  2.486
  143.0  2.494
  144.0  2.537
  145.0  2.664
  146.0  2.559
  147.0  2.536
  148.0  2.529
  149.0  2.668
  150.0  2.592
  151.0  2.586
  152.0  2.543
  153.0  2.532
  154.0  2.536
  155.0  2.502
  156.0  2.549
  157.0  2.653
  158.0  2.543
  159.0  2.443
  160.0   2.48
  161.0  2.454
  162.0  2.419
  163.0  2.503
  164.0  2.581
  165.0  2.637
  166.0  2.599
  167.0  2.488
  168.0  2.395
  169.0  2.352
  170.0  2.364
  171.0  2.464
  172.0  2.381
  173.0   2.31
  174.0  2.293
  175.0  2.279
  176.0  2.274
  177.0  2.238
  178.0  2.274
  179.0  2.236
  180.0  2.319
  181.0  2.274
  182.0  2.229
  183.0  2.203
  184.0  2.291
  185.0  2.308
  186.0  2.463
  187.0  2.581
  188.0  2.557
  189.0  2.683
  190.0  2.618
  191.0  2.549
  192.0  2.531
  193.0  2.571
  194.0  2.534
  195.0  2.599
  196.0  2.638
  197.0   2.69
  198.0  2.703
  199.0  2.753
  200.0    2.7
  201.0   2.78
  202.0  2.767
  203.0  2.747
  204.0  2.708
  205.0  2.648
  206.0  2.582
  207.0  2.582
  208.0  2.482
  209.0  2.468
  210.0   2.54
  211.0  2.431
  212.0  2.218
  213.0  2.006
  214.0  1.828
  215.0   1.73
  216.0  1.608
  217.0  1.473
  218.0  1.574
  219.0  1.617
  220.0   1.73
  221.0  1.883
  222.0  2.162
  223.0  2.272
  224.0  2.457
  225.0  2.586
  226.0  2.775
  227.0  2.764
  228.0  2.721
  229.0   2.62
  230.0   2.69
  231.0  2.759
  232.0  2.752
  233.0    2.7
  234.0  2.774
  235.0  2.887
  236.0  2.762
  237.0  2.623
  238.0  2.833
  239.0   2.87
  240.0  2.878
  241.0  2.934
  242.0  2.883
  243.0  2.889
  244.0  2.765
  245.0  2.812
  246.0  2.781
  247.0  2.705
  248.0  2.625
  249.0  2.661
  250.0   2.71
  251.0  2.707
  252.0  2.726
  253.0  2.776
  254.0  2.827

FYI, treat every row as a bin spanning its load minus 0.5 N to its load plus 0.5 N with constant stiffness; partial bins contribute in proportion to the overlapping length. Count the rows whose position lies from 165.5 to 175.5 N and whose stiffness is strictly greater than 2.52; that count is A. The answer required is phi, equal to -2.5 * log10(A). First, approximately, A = 1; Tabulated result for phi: 0.0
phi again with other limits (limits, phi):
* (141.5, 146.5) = -1.2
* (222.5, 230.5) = -1.9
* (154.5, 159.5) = -1.2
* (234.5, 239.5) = -1.7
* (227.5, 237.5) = -2.5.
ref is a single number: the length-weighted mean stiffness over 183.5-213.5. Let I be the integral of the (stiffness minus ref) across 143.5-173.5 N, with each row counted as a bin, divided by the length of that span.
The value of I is -0.04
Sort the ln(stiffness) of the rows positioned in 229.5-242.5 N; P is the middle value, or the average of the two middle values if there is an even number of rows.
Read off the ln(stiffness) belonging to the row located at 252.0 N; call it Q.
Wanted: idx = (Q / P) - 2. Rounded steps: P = 1.02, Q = 1.00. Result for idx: -1.02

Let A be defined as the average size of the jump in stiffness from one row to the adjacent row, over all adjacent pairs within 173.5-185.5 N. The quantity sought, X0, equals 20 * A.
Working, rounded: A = 0.04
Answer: 0.79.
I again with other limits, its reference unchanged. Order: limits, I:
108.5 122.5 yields -0.60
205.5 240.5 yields -0.17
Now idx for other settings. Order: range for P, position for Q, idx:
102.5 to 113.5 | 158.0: -0.57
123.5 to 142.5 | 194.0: -0.95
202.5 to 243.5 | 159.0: -1.07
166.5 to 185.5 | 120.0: -1.17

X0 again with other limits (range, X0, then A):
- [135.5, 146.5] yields 1.44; 0.07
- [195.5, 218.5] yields 1.64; 0.08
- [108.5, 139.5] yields 0.86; 0.04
